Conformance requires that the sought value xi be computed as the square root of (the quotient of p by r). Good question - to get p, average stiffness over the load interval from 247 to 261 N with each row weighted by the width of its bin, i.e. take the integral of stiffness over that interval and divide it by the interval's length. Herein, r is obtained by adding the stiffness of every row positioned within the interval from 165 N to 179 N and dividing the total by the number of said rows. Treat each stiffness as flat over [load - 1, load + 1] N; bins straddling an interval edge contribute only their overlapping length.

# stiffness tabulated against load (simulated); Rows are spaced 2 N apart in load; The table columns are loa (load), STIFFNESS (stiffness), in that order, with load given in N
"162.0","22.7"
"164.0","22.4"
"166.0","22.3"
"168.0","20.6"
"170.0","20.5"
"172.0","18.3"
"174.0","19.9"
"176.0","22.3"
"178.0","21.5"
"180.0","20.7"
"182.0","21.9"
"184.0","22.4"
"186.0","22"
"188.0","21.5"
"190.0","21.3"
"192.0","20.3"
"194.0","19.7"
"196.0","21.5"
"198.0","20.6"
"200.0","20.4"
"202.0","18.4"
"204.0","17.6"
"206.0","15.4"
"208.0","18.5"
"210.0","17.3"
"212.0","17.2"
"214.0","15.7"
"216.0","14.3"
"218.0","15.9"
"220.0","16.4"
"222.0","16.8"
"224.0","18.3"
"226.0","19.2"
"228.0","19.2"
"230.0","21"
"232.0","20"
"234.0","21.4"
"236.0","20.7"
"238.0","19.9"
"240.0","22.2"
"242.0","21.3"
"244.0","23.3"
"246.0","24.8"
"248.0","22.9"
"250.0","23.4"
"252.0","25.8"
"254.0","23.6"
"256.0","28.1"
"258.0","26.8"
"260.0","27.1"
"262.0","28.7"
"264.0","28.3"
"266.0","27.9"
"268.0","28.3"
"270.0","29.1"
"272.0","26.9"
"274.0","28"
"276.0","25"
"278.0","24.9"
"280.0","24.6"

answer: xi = 1.1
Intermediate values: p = 25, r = 20.8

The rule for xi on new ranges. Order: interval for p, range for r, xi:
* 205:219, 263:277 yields 0.8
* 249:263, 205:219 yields 1.3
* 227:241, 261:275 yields 0.9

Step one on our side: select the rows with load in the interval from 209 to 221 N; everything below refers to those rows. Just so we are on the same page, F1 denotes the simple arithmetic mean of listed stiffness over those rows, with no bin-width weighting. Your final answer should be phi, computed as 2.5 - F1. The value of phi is -13.6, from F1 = 16.1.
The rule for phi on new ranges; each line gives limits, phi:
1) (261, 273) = -25.7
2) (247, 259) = -22.6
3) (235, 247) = -19.5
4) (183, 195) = -18.7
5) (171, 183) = -18.3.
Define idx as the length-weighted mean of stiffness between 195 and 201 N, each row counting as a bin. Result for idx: 20.8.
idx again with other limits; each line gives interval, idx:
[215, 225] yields 16.3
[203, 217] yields 16.6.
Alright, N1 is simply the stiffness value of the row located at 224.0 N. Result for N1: 18.3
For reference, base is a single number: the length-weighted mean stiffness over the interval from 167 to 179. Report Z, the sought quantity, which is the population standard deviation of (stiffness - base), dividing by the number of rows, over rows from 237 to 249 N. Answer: 1.54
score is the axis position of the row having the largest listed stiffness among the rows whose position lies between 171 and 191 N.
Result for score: 184.0 N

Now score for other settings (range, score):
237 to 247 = 246.0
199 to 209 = 200.0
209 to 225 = 224.0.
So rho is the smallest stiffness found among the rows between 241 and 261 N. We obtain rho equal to 21.3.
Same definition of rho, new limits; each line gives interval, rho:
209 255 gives 14.3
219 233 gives 16.4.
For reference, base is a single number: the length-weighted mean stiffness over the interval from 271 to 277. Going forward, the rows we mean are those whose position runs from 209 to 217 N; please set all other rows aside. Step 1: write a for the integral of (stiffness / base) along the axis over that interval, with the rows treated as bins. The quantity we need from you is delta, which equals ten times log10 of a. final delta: 6.9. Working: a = 4.8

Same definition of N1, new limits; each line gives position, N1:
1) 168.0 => 20.6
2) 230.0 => 21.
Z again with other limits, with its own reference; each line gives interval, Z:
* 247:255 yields 1.11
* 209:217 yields 1.23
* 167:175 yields 0.92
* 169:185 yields 1.30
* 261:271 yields 0.41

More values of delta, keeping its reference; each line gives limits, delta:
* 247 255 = 8.6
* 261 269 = 9.3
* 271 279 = 9.0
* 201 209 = 7.2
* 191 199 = 7.9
